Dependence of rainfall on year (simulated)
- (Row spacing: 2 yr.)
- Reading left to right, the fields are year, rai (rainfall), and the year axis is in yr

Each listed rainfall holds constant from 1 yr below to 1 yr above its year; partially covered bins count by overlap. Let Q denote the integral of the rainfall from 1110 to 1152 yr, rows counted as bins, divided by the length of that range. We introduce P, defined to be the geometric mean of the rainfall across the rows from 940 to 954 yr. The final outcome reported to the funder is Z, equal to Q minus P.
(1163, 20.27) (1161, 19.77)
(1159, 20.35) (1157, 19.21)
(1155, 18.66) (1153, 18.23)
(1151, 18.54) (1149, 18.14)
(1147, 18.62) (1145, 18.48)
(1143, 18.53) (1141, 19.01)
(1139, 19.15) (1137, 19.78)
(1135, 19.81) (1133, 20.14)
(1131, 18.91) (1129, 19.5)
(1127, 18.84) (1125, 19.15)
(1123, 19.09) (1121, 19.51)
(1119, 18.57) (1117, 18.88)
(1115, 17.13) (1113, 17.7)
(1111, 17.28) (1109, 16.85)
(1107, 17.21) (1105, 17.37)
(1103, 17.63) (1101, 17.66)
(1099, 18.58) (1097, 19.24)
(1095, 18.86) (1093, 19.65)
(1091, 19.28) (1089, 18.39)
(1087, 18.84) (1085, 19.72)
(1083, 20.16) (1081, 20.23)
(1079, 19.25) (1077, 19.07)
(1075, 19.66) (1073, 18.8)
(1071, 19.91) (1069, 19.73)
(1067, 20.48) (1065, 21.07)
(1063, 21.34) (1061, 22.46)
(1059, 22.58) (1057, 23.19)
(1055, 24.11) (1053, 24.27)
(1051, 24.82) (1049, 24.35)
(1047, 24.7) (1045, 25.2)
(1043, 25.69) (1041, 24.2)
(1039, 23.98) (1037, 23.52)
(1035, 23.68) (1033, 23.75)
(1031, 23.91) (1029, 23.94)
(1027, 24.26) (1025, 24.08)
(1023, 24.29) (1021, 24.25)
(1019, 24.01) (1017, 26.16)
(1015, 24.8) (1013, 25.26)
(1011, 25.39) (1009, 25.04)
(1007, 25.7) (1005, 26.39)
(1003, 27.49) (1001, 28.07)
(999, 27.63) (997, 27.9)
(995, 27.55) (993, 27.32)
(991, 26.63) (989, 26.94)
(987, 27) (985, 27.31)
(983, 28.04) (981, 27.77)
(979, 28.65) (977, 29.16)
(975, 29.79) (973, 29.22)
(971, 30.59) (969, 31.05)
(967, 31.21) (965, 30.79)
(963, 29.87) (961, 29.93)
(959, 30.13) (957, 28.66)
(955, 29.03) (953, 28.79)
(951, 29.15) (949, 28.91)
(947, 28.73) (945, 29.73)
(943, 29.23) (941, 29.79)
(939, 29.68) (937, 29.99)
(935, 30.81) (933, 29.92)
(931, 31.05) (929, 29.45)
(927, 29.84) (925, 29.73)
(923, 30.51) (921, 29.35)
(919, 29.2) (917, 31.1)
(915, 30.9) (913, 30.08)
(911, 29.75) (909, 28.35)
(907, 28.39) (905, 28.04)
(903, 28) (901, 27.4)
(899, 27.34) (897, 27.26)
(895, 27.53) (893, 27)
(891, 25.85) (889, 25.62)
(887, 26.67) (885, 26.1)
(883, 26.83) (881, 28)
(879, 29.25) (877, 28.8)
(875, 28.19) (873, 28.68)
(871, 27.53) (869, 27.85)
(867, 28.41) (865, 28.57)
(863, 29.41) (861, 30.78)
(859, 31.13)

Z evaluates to -10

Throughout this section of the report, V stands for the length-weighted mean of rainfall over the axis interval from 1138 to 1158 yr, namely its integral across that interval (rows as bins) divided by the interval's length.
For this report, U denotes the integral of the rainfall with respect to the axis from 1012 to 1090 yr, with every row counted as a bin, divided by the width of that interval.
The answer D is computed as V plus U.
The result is 41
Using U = 23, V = 19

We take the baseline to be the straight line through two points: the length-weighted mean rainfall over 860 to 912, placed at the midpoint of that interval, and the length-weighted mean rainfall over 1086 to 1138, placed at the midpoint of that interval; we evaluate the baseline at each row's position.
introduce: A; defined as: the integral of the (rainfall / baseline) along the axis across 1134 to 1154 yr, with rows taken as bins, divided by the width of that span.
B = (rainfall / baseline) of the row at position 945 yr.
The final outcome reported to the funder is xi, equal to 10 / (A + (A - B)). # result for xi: 9.9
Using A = 1.09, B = 1.17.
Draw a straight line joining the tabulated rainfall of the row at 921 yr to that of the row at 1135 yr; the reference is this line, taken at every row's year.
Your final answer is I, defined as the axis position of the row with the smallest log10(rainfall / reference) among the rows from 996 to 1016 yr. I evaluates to 1009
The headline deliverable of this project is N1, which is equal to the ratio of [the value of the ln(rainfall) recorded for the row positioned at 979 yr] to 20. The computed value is 0.168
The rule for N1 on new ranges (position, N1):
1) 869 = 0.166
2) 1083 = 0.150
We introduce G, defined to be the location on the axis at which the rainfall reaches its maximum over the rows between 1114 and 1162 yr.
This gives 1159 yr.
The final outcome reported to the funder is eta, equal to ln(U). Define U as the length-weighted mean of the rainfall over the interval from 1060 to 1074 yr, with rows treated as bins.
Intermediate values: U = 20.5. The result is 3.02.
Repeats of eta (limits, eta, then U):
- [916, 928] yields 3.40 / 30.0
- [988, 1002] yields 3.31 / 27.4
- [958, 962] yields 3.40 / 30.0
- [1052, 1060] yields 3.16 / 23.5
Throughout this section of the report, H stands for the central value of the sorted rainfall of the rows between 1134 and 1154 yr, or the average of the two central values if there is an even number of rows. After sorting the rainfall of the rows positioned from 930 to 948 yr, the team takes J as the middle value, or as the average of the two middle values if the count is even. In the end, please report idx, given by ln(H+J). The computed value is 3.88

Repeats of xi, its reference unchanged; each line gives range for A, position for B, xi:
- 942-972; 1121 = 7.6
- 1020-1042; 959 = 10.2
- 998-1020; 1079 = 7.6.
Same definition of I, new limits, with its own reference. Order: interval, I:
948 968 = 949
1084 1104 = 1101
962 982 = 981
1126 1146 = 1127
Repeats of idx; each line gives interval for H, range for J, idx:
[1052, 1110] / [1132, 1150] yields 3.65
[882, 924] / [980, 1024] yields 4.00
